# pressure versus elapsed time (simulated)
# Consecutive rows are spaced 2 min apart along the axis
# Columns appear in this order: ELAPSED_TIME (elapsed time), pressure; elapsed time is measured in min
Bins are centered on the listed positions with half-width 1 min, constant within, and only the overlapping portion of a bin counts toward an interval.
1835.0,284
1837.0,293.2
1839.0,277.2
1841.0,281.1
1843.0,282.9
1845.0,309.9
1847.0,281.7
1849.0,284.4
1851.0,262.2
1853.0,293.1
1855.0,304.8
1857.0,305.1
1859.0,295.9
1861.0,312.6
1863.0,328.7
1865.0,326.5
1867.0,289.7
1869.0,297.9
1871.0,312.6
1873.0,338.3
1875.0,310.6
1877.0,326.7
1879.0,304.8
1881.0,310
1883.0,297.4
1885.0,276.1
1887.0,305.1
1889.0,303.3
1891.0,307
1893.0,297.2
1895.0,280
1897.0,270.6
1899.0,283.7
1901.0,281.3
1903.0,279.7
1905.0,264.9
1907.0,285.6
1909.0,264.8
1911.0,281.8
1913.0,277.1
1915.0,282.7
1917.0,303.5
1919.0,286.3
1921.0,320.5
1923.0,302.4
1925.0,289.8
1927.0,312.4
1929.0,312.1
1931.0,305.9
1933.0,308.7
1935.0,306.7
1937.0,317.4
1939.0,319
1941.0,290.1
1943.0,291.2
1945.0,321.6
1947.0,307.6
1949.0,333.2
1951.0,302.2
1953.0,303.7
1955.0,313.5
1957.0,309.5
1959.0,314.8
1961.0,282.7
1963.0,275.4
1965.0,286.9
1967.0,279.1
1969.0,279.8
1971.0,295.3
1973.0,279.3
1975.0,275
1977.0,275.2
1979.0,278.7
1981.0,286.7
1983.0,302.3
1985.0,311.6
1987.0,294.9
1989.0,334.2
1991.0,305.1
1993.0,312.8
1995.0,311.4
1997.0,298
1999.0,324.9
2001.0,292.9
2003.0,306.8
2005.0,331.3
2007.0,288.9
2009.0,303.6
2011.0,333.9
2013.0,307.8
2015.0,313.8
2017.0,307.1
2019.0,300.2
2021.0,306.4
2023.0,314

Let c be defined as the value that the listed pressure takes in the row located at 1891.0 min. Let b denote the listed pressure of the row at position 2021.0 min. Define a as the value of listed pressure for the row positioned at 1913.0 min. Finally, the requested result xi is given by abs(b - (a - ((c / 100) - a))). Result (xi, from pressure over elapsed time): 245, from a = 277.1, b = 306.4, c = 307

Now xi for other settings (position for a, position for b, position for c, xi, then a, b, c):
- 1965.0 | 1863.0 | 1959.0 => 242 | 286.9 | 328.7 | 314.8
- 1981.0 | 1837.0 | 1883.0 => 277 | 286.7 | 293.2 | 297.4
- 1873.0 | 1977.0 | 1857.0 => 398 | 338.3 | 275.2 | 305.1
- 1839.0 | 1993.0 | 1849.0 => 239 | 277.2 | 312.8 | 284.4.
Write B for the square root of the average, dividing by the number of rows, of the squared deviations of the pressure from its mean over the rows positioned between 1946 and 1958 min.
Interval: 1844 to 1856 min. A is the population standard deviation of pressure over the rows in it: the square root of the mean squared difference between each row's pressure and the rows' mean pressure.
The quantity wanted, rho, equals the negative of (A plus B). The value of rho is -26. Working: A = 15.8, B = 10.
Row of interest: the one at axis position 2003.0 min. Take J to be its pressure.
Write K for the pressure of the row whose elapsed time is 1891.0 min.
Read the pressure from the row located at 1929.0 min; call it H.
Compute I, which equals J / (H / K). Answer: 302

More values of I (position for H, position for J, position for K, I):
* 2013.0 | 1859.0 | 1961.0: 272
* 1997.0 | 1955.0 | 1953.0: 319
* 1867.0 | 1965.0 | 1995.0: 308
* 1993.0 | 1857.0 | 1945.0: 314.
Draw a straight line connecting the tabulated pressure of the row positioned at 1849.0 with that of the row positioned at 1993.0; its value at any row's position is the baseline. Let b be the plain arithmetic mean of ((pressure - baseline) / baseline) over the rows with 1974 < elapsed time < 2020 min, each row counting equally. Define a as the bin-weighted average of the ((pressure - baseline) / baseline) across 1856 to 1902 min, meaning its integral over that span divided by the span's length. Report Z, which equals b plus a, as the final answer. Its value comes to 0.01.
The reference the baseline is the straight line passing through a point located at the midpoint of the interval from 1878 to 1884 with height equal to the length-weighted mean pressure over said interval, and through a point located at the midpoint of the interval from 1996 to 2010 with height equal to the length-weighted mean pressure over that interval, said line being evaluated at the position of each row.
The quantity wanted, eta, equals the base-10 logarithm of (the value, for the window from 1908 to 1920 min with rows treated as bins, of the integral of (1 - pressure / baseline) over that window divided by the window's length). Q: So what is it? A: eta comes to -1.14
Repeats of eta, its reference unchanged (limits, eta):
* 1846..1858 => -1.31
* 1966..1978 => -1.08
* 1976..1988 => -1.32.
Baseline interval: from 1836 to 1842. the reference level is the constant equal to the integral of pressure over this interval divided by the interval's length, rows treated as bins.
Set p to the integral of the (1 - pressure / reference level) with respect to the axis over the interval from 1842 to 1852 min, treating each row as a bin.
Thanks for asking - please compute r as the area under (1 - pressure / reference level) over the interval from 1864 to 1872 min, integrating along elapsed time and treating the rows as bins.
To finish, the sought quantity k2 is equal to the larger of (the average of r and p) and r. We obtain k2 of -0.33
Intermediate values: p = -0.01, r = -0.6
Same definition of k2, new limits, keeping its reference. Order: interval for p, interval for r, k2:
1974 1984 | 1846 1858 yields -0.10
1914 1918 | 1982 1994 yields -0.62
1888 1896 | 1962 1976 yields 0.11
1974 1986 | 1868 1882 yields -0.85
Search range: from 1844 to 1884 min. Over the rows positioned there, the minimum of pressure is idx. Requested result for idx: 262.2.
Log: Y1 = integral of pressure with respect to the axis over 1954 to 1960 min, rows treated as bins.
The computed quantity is 1876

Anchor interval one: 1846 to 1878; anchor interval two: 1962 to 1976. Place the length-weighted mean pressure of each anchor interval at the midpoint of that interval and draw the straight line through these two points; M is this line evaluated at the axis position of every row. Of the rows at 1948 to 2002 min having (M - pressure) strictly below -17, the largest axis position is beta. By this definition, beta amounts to 2001.0 min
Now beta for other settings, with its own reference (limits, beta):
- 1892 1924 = 1921.0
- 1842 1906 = 1877.0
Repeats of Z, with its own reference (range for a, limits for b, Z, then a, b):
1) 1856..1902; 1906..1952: 0.05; 0.04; 0.002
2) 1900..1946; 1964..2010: -0.05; -0.01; -0.044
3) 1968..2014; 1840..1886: 0.01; -0.04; 0.050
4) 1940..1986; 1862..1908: -0.01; -0.04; 0.026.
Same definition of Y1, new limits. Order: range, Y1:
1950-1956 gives 1839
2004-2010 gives 1848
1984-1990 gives 1881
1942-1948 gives 1841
